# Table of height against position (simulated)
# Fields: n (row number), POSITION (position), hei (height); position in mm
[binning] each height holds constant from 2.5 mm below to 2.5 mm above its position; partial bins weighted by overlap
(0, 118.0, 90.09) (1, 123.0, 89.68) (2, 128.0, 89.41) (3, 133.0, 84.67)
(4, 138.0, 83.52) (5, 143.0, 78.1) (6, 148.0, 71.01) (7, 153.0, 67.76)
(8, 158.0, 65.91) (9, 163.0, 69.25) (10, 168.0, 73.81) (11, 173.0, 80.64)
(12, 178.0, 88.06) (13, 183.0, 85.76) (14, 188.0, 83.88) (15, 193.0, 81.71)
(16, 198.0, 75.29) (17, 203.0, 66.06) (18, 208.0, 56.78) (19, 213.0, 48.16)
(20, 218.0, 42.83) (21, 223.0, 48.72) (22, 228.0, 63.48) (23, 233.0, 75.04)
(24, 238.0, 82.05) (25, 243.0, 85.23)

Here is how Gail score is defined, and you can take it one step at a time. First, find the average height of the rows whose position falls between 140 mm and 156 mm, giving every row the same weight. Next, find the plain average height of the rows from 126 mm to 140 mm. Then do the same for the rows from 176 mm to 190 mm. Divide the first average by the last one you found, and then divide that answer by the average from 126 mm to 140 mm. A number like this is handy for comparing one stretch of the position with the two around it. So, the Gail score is 0.0098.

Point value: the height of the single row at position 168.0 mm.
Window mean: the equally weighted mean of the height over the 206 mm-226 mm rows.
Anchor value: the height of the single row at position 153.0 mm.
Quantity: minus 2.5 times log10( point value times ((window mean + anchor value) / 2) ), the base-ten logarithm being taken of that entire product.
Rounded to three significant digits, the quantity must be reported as -9.09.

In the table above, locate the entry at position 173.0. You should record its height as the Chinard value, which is 80.64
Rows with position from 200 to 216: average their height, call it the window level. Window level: 57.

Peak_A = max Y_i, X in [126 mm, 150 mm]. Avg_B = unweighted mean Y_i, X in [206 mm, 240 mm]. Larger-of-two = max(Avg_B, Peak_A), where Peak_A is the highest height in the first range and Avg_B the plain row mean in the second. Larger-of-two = 89.4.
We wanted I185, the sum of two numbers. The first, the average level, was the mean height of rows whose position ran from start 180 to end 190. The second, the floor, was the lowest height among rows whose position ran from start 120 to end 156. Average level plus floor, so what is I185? 153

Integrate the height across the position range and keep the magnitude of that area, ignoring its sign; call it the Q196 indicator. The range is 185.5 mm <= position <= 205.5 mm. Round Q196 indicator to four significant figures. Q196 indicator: 1535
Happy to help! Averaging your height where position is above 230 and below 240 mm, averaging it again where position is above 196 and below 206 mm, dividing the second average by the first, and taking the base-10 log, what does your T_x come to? -0.046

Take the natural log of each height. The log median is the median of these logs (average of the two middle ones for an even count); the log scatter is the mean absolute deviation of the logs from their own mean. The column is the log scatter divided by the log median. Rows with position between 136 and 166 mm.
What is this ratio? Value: 0.017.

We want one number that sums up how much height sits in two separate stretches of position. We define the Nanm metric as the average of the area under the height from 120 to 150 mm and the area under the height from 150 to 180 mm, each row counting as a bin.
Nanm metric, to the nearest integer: 2355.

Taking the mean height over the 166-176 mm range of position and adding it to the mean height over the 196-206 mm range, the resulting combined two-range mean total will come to 148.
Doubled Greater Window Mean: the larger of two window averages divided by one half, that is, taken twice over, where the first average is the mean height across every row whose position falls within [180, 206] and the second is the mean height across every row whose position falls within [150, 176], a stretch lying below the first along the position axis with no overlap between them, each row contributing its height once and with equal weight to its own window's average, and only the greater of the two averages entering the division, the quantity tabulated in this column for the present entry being 157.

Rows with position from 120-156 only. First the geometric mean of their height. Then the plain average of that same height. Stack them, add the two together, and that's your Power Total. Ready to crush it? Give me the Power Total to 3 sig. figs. 161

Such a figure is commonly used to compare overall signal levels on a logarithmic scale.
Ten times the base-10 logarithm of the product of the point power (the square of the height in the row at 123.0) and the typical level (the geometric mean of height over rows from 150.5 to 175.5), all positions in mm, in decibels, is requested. 57.6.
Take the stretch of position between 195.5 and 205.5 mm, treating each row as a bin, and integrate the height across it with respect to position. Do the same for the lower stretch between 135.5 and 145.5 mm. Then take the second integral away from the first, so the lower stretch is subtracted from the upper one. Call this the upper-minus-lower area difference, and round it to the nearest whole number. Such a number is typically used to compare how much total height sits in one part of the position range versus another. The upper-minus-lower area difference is -101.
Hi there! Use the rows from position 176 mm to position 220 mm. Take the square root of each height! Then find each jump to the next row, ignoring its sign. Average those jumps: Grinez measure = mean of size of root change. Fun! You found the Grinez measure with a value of 0.35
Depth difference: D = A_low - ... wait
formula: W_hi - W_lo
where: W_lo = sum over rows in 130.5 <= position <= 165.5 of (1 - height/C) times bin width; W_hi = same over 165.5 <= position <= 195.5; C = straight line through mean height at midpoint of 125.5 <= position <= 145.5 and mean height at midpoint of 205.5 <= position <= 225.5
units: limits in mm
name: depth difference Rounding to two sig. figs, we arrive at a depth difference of -10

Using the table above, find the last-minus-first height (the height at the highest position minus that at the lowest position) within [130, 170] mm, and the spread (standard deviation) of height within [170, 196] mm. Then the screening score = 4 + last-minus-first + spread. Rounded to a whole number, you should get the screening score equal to -4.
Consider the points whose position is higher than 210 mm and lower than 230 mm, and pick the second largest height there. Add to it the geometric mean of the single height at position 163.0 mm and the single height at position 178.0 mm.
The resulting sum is 127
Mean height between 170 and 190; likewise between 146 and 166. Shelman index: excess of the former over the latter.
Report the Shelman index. 16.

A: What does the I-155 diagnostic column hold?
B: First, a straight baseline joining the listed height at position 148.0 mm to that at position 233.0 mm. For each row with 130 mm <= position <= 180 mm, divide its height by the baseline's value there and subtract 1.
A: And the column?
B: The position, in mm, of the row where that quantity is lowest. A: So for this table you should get 158.0 mm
